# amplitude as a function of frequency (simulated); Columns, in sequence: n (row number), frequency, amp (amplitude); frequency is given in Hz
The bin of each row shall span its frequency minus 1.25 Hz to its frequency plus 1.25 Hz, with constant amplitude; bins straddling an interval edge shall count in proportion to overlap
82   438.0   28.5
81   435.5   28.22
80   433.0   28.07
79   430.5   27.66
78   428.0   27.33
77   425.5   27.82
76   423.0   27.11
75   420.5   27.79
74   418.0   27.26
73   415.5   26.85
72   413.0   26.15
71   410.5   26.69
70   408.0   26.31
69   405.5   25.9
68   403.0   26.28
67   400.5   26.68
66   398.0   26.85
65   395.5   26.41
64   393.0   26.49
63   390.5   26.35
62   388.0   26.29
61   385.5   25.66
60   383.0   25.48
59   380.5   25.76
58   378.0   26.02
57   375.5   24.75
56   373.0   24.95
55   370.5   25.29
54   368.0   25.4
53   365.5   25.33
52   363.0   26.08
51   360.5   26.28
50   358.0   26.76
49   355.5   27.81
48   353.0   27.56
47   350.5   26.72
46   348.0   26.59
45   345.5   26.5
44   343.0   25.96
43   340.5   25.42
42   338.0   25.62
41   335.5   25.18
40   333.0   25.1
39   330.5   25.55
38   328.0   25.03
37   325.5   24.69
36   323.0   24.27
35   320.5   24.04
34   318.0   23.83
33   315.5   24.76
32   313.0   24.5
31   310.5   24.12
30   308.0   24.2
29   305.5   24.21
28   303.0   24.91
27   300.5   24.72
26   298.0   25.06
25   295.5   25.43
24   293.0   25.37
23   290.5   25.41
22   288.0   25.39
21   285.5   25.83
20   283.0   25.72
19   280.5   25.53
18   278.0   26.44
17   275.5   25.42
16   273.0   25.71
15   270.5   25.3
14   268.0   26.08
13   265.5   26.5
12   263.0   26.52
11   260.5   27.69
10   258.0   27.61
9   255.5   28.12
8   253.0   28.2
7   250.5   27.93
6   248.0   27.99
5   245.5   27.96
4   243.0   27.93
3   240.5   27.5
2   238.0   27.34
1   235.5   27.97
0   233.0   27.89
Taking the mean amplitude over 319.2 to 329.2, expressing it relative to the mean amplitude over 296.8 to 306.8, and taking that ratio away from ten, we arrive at 9.01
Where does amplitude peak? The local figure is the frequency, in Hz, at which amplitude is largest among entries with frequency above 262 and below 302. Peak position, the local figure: 263.0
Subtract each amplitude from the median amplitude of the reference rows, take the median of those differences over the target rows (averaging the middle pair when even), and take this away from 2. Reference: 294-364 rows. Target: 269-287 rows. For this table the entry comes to 2.6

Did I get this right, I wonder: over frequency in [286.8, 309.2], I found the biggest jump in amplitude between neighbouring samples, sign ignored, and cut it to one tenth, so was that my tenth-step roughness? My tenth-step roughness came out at 0.070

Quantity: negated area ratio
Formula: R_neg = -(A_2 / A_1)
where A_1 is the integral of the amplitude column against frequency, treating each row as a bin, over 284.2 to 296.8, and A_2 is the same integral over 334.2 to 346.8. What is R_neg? -1.01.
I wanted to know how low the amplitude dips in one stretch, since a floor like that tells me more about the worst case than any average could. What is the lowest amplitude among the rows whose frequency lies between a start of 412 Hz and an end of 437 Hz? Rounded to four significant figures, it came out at 26.15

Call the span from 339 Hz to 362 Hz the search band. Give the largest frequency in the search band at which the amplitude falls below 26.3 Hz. 360.5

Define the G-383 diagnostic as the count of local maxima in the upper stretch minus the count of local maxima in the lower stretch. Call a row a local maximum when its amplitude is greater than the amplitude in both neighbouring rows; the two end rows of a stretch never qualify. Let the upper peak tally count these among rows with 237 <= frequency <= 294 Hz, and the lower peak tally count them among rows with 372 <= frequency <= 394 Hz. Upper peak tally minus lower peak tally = 6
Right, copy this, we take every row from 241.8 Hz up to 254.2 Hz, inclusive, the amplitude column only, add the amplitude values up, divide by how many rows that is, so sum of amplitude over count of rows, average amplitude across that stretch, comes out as 28.0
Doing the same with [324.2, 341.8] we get 25.2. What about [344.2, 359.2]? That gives 27.0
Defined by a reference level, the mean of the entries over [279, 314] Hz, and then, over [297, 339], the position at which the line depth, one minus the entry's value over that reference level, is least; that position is 338.0 Hz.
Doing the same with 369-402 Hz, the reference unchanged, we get 398.0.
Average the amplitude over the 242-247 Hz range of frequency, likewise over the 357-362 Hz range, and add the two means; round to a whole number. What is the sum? 54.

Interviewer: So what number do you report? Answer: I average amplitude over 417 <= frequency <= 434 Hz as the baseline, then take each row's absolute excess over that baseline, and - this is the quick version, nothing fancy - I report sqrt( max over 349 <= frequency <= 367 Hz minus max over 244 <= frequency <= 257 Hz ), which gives 1.27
